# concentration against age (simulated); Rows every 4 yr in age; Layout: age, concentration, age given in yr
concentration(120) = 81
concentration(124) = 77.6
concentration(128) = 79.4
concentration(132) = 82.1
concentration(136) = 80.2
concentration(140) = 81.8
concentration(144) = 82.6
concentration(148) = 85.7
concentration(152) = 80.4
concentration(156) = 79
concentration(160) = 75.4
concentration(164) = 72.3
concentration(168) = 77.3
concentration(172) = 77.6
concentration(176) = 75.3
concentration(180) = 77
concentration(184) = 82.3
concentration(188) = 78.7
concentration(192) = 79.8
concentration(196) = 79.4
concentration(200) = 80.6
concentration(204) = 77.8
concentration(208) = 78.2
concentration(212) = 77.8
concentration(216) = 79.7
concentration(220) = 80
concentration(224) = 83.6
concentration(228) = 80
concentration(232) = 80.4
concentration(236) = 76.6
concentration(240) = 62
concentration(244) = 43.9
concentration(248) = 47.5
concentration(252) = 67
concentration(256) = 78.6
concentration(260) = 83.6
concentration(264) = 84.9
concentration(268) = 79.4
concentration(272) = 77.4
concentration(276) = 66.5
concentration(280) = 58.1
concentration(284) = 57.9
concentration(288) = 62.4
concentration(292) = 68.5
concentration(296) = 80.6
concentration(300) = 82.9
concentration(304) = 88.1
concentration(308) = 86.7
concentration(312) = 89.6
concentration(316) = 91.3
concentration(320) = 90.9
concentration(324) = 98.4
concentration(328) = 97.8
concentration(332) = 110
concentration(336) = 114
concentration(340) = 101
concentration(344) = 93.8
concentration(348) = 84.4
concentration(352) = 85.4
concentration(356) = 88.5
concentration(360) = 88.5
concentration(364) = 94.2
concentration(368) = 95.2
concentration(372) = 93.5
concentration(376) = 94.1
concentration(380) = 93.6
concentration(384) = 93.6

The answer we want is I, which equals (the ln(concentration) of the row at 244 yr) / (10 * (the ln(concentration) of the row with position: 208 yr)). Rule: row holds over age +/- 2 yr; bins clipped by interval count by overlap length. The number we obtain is 0.087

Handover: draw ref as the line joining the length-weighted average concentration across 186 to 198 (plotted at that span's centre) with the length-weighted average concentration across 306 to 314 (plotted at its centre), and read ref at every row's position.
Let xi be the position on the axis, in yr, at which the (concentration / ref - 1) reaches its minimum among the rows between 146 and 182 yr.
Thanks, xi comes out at 164 yr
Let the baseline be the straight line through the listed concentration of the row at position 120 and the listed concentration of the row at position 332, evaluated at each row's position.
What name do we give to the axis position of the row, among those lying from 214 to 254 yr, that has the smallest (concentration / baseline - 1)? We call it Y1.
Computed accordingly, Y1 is 244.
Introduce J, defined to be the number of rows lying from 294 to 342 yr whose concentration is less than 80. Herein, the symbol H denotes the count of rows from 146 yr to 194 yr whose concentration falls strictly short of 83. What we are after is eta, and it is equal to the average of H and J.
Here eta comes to 5.5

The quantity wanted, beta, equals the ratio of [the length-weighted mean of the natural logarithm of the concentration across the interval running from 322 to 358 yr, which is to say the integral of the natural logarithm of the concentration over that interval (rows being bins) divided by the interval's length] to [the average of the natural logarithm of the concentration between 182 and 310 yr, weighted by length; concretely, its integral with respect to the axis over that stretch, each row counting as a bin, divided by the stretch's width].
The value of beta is 1.06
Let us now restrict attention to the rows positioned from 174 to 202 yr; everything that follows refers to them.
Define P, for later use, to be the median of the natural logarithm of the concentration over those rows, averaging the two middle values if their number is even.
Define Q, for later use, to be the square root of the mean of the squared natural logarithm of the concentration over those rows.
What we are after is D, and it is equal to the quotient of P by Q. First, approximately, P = 4.37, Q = 4.37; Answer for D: 1.00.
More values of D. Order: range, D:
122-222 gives 1.00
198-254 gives 1.02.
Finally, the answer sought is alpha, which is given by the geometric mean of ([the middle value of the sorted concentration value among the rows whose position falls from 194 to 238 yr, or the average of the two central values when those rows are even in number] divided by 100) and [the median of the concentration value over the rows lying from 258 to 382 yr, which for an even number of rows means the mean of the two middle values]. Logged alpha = 8.4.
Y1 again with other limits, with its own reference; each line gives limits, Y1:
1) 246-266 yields 248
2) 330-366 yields 348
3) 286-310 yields 288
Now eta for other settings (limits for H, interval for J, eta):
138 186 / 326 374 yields 5.5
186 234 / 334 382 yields 5.5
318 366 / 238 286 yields 5.0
